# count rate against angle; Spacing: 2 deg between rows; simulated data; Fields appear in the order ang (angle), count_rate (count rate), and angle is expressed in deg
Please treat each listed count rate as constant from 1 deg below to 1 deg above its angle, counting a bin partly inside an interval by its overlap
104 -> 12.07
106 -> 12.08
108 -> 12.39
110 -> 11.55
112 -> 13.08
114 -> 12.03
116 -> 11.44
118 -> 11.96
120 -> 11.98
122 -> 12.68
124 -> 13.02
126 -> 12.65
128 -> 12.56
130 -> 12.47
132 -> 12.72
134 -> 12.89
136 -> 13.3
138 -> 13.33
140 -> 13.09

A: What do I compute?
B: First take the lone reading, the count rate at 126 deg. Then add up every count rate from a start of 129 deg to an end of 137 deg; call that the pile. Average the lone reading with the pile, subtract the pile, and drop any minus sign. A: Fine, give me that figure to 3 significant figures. 19.4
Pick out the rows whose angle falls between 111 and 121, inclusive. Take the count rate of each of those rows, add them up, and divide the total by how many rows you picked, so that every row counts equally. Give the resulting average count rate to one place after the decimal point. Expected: 12.1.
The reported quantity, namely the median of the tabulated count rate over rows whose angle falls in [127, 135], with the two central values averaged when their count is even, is 12.64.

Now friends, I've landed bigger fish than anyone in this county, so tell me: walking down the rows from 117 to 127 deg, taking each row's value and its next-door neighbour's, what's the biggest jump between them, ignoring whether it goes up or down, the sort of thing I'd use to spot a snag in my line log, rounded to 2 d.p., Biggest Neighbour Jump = 0.70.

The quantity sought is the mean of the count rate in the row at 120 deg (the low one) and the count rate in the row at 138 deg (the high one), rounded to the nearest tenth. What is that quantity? 12.7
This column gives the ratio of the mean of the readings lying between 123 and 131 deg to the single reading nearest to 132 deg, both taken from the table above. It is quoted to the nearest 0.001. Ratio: 0.996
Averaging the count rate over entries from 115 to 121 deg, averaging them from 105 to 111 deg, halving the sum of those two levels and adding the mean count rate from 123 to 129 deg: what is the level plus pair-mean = 24.6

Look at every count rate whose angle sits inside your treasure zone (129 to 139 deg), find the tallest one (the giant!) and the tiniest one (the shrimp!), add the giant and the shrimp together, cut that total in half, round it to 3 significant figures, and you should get 12.9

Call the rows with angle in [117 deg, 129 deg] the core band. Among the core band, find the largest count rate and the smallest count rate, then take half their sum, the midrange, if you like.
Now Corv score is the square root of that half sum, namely 3.53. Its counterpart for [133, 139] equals 3.62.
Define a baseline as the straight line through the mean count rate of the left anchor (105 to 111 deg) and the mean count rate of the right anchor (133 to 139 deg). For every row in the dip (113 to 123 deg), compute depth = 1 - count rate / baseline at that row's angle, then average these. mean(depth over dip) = 0.033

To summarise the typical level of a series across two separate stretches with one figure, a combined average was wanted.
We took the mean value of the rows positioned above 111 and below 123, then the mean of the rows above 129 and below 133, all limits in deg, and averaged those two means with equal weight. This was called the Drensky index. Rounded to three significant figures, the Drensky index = 12.4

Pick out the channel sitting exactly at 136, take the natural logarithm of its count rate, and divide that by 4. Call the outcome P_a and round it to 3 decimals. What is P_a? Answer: 0.647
